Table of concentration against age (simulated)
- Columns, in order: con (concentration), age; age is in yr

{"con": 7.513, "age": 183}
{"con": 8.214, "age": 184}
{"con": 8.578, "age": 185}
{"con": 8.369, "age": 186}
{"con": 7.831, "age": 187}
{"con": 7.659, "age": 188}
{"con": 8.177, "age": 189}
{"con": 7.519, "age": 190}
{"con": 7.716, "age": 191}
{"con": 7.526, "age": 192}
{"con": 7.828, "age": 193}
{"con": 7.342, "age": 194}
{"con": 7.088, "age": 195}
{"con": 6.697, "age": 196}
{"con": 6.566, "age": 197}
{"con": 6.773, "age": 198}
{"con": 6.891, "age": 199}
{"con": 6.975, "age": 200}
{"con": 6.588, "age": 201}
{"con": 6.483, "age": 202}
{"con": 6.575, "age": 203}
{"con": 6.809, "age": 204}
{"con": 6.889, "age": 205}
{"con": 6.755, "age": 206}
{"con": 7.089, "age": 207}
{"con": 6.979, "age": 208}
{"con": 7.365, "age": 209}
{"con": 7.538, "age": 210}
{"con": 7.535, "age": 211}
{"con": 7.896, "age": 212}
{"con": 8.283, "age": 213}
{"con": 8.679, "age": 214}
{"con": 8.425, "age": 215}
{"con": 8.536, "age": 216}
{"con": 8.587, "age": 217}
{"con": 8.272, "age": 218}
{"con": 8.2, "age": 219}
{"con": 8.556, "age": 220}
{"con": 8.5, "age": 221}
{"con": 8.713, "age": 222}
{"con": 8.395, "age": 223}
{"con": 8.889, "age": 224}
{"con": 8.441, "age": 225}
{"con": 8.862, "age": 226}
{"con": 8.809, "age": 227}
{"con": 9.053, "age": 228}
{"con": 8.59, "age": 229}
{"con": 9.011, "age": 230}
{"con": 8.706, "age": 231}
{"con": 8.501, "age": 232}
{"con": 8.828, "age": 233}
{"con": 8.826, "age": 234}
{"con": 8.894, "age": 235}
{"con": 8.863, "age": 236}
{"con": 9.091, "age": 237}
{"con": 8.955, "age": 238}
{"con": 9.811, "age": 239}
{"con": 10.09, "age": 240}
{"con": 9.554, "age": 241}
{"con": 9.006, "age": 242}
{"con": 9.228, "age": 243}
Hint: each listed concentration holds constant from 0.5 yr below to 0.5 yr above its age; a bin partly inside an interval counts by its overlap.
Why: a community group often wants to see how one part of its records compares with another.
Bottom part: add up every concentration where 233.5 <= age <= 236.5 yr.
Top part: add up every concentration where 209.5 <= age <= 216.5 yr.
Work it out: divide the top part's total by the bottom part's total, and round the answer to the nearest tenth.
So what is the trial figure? 2.1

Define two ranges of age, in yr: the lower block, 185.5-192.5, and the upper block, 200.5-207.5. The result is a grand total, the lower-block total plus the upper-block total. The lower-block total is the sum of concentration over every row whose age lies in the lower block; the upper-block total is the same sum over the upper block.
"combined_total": 102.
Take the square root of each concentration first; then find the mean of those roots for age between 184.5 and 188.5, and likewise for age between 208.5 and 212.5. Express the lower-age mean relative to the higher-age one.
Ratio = 1.03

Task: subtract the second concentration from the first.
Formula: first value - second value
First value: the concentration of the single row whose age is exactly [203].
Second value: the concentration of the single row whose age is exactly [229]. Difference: -2.0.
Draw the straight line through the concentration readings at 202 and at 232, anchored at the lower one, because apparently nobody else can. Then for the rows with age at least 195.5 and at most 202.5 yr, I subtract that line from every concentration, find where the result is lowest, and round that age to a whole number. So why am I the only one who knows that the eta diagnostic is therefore 202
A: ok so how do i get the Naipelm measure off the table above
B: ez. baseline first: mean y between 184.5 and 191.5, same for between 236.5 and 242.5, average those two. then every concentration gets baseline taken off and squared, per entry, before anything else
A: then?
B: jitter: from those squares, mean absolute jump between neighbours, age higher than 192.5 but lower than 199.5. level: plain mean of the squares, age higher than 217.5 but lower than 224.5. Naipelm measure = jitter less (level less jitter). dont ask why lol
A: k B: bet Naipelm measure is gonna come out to 1.6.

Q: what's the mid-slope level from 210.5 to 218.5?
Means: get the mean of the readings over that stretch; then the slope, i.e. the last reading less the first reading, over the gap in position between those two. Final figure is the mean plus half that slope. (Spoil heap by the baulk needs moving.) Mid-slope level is 8.3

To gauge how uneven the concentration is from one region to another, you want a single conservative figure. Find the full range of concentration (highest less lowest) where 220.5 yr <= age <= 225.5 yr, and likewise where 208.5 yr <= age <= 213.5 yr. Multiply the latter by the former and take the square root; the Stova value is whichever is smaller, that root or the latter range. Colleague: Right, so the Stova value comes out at 0.67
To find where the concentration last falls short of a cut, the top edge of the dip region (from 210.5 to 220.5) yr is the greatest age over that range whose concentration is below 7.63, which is 211 yr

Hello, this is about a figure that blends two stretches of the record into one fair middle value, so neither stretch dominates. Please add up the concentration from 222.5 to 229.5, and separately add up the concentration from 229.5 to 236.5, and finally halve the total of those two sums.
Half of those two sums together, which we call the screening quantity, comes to 61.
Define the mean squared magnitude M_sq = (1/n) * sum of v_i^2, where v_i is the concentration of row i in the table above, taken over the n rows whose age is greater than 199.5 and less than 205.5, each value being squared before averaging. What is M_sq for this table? 45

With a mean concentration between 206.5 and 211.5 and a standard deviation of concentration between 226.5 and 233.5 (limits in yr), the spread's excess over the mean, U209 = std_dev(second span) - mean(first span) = -7.1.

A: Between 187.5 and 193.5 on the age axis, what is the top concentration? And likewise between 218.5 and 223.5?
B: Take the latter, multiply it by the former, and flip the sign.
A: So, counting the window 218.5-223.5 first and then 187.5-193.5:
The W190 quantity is -71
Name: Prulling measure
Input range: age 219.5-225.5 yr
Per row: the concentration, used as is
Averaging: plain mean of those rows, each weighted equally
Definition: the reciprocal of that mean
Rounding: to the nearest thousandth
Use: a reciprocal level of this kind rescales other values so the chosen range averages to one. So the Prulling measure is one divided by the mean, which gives 0.117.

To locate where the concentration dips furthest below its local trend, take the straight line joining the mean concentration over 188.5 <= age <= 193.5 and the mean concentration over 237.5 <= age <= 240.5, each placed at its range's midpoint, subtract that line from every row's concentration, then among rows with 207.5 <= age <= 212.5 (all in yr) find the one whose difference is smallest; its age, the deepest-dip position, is 208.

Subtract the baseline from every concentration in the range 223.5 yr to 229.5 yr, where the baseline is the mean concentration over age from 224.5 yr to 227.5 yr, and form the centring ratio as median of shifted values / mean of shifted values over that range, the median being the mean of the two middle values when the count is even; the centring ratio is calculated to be 1.879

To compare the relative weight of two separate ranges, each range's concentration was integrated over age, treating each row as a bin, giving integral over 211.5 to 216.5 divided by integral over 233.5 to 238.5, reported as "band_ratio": 0.94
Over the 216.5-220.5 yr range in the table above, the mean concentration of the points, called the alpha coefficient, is 8.4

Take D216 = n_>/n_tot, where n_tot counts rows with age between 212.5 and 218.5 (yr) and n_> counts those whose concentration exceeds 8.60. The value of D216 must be 0.17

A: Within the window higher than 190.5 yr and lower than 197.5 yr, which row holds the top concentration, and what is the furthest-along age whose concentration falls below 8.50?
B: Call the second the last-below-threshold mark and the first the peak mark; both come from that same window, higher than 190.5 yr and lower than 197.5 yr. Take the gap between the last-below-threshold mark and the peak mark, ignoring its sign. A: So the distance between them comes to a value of 4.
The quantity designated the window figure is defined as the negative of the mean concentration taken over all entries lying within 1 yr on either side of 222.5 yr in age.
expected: -8.6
